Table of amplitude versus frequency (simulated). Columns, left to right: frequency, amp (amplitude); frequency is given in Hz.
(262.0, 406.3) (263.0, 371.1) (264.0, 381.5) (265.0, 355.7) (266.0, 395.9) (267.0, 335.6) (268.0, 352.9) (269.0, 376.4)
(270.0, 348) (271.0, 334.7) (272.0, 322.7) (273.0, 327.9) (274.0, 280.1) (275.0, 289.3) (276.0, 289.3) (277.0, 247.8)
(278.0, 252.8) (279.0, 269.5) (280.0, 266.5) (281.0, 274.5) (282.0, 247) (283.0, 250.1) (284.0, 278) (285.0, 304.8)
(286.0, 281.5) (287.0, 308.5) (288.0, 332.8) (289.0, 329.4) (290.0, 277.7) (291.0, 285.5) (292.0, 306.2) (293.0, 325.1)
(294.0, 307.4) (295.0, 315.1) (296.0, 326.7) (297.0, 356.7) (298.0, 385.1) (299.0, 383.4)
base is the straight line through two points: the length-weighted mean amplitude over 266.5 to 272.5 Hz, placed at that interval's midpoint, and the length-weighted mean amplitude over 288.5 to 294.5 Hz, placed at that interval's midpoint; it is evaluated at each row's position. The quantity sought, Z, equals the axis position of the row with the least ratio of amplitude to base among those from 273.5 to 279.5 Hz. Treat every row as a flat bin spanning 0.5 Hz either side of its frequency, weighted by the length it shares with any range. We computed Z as 277.0 Hz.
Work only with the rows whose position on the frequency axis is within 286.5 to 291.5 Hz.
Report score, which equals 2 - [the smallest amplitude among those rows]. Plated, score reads -276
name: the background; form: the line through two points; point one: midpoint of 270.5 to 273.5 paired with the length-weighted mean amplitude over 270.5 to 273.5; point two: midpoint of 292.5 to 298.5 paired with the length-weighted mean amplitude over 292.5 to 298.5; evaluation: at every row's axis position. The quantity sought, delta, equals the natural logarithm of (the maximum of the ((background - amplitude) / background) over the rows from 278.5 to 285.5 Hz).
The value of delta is -1.37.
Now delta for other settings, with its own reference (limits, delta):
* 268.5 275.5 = -1.90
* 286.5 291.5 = -1.78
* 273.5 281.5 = -1.39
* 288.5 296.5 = -1.78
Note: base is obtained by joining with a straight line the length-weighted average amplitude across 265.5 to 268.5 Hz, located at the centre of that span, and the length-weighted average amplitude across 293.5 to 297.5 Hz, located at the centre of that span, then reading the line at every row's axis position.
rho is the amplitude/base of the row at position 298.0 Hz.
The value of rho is 1.19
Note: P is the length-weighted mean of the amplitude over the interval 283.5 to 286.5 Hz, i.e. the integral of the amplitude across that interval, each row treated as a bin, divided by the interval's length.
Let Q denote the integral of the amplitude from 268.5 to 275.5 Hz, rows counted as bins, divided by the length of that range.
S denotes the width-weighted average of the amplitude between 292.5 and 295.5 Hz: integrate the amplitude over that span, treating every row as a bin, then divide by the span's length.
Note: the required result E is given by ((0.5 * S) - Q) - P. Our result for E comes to -456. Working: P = 288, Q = 326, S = 316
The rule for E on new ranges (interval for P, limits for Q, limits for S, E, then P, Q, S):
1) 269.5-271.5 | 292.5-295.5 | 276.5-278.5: -532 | 341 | 316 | 250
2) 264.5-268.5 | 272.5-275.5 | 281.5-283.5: -535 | 360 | 299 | 249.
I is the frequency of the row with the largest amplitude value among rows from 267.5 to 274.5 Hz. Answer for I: 269.0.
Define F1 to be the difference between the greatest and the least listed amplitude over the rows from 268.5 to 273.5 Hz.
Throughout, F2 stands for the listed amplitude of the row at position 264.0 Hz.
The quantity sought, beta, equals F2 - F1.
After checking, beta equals 328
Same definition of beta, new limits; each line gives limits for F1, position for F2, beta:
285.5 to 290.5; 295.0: 260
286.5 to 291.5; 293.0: 270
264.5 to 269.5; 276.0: 229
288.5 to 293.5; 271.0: 283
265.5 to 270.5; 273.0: 268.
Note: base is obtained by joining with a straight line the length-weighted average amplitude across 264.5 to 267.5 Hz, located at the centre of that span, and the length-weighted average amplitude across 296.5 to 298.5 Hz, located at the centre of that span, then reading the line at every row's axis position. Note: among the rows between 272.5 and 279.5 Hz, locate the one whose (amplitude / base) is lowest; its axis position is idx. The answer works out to 277.0 Hz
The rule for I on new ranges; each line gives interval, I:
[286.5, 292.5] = 288.0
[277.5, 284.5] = 284.0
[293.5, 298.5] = 298.0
